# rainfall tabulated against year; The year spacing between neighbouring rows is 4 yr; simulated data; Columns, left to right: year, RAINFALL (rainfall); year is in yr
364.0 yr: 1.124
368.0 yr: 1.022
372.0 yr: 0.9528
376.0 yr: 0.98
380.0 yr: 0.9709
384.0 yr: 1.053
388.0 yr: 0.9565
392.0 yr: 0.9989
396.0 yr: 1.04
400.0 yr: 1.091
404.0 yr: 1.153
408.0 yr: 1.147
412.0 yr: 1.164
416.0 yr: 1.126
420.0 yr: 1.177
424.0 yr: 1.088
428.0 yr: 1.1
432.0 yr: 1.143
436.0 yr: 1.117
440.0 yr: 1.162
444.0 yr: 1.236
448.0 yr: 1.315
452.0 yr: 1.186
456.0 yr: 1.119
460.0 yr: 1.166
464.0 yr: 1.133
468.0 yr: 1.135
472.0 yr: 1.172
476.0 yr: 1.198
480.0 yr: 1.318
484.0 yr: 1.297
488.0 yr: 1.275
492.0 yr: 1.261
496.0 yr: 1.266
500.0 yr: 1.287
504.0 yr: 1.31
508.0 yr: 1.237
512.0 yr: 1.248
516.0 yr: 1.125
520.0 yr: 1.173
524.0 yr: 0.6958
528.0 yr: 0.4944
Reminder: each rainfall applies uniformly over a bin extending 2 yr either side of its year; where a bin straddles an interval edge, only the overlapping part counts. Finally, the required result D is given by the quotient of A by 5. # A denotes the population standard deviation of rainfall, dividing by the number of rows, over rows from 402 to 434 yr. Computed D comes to 0.006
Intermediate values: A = 0.029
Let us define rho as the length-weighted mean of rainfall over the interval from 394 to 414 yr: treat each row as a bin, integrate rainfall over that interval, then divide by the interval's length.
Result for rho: 1.119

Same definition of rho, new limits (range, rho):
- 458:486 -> 1.203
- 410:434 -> 1.133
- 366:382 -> 0.981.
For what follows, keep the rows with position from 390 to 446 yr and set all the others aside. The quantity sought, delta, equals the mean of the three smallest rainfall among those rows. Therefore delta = 1.04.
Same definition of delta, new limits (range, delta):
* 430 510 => 1.12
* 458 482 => 1.14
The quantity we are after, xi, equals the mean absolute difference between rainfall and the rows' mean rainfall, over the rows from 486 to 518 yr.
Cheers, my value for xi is 0.036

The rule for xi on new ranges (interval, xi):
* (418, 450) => 0.057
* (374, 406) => 0.054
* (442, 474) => 0.047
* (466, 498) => 0.054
